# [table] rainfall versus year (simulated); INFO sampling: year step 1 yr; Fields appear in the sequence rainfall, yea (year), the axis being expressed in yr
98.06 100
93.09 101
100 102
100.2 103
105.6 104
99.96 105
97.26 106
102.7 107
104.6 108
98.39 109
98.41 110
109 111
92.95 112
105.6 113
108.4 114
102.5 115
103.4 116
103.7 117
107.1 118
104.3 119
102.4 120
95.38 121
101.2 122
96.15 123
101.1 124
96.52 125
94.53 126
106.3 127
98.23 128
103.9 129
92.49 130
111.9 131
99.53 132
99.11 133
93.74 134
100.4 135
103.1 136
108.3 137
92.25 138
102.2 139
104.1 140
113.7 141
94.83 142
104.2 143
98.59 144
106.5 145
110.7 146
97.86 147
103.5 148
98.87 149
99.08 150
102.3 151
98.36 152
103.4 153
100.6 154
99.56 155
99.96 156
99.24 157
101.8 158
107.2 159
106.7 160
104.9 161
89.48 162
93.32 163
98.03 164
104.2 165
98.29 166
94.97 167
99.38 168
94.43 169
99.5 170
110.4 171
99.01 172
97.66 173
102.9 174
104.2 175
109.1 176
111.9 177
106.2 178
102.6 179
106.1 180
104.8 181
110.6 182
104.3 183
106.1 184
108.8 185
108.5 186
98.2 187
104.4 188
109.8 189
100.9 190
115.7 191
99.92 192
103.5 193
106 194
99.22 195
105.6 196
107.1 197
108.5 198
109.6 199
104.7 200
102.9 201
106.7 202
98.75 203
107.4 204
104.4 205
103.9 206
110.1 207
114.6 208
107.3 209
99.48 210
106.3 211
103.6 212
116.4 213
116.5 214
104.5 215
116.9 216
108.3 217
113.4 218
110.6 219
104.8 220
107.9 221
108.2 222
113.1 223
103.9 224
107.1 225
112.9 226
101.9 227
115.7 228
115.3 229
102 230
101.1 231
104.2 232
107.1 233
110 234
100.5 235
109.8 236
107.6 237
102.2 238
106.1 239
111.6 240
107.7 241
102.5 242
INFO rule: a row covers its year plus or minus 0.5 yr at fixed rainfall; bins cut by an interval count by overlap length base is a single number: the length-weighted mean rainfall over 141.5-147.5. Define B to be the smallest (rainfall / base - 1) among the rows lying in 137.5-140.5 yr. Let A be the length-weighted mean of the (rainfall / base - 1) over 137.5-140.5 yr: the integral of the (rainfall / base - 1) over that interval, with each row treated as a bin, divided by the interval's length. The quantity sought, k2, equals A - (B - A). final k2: 0.05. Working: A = -0.03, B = -0.10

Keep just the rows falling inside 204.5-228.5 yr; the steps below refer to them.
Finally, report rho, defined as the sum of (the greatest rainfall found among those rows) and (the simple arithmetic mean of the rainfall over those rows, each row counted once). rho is 226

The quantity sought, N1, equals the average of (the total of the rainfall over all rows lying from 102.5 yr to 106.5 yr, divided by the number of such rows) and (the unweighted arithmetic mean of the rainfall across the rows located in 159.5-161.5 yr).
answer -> 103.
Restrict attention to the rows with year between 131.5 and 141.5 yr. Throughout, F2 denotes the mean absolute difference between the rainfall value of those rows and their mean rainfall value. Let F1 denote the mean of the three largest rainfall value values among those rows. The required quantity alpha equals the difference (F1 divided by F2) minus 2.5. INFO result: 20.9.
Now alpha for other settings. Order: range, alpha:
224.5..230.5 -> 18.4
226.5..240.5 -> 24.6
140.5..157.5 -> 27.3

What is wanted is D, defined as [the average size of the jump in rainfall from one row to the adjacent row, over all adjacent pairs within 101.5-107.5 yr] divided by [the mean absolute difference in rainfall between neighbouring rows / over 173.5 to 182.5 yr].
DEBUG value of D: 1.1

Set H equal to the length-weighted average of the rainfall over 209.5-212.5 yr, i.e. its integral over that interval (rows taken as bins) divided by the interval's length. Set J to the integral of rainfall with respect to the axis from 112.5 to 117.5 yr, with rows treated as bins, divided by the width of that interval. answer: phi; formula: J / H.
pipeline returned 1.02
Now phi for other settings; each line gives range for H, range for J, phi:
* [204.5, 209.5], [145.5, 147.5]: 0.97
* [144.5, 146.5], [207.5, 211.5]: 0.98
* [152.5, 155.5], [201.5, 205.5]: 1.03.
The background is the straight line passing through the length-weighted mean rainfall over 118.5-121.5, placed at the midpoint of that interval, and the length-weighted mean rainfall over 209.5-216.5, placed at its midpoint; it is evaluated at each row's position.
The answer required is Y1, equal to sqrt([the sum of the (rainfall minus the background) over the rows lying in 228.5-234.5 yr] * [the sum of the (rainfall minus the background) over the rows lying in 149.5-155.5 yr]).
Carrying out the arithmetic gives 21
